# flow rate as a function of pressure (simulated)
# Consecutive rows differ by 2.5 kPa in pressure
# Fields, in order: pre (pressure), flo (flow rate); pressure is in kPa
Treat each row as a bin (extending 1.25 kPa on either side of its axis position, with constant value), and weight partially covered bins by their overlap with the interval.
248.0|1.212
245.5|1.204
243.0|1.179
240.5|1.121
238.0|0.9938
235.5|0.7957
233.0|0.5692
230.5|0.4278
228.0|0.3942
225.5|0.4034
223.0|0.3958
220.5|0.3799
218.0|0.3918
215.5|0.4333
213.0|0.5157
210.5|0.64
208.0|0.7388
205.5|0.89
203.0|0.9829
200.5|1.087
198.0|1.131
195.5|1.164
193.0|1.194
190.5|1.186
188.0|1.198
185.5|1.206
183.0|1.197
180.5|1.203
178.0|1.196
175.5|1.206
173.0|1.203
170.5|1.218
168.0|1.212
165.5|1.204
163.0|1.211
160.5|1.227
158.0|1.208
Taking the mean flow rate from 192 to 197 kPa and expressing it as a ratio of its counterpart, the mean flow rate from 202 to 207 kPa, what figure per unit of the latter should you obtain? 1.3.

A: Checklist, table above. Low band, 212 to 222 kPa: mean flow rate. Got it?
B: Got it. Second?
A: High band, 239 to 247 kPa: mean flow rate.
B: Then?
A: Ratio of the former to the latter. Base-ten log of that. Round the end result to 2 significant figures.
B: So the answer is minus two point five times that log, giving 1.1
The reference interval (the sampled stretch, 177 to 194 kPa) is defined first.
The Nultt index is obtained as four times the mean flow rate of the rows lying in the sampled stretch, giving 4.8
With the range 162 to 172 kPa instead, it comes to 4.8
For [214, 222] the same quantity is 1.6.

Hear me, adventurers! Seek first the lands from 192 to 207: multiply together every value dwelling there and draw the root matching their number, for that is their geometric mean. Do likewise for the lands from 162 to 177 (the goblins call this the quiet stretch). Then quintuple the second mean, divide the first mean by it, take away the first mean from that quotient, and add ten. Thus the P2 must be 9.11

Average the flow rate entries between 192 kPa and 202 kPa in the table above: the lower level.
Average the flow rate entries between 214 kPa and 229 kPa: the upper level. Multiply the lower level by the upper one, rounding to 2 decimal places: 0.46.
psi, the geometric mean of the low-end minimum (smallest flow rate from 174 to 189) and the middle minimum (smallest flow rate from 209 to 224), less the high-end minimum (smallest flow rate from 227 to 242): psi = 0.28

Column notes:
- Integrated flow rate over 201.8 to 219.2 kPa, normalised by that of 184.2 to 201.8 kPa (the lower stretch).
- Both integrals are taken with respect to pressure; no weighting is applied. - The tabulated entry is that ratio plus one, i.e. 1.56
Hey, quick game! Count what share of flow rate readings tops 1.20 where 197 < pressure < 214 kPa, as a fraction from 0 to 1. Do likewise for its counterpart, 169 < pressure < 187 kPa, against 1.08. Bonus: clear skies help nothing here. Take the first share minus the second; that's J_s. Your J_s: -1.00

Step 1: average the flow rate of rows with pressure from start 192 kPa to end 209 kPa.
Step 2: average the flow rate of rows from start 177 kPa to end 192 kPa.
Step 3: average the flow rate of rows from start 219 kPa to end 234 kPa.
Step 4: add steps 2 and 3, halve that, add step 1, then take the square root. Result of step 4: 1.36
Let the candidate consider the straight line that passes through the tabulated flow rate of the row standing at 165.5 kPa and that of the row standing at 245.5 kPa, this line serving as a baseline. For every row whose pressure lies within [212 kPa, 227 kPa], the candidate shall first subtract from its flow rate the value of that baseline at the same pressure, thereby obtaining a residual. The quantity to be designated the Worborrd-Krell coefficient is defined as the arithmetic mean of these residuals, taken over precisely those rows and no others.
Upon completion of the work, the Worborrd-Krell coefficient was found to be -0.8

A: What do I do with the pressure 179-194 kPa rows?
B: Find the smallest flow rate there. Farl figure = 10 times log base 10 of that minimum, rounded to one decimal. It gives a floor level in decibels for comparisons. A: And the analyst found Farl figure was 0.7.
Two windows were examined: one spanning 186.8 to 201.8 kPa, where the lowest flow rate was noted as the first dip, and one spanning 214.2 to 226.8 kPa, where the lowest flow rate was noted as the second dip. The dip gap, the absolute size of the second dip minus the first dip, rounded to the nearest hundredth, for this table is 0.71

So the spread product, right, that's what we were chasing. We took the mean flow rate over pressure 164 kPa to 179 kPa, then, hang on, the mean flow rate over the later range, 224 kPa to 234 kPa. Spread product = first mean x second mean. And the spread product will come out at 0.54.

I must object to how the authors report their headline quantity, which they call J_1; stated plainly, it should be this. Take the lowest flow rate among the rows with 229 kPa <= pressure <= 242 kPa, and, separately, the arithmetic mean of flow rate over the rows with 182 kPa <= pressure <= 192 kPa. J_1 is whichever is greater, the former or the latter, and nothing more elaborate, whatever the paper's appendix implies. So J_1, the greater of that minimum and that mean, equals 1.20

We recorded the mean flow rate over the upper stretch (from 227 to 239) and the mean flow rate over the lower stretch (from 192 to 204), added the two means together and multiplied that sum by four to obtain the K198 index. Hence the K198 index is 6.99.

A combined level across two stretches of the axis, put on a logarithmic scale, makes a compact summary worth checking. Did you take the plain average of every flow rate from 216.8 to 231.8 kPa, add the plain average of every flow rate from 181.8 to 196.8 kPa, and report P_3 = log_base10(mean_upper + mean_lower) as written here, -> 0.20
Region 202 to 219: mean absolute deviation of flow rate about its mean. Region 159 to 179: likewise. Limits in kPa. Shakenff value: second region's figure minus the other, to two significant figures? -0.18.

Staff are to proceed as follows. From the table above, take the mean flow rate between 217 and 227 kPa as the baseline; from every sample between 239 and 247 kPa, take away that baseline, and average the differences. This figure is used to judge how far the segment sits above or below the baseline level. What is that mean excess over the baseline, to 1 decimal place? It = 0.8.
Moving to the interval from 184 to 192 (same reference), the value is 0.8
